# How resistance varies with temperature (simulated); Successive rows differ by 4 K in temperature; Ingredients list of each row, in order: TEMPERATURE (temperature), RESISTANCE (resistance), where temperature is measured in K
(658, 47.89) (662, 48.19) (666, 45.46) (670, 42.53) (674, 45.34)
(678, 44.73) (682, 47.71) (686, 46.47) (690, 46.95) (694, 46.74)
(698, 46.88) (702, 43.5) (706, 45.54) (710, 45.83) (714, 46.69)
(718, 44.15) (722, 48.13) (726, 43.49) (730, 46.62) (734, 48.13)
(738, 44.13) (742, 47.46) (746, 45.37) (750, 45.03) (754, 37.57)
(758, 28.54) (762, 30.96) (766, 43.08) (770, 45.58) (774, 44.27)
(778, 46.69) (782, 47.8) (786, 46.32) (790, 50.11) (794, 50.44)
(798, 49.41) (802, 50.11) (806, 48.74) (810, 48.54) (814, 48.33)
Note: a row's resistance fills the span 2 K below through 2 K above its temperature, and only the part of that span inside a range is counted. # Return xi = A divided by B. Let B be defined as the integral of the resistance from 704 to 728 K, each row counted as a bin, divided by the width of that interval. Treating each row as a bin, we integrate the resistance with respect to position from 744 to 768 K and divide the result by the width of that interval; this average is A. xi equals 0.84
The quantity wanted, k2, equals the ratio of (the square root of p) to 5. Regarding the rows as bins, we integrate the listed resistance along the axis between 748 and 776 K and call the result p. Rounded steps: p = 1100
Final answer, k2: 6.6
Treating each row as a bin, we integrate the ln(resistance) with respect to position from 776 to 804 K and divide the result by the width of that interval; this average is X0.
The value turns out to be 3.89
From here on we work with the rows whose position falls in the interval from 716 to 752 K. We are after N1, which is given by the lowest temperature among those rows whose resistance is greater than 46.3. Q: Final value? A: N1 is 722 K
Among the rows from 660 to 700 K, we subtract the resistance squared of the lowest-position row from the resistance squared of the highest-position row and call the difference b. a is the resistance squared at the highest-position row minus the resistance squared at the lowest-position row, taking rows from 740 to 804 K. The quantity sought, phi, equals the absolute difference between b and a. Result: 383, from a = 259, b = -125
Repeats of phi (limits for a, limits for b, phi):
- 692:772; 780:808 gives 198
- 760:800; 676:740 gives 1536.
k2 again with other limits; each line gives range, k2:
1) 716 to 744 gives 7.2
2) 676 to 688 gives 4.7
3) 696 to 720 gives 6.6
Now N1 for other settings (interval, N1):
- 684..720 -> 686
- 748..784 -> 778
